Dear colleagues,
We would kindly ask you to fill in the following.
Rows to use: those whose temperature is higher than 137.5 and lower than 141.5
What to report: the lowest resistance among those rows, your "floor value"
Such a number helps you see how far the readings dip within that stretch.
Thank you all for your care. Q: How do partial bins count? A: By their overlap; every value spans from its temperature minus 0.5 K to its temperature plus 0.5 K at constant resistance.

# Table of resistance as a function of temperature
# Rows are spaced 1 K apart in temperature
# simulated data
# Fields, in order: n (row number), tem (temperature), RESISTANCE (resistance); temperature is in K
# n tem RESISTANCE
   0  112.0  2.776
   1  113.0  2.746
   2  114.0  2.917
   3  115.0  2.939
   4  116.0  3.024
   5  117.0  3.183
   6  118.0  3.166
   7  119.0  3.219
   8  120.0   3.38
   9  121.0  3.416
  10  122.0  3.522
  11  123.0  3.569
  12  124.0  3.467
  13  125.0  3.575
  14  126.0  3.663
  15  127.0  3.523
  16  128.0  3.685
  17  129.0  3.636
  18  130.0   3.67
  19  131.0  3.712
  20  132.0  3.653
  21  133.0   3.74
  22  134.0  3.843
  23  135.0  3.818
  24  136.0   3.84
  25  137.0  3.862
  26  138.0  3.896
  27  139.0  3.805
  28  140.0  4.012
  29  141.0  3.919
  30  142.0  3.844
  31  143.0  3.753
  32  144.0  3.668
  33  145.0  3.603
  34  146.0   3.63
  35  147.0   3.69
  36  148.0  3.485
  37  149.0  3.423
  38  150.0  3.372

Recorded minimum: 3.805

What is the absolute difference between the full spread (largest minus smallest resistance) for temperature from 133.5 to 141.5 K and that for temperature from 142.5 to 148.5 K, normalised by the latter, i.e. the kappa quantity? 0.2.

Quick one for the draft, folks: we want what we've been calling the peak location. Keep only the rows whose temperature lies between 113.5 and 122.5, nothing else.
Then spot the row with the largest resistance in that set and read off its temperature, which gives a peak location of 122.0 K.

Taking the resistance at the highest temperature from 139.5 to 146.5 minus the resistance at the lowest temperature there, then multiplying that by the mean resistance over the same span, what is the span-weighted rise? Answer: -1.44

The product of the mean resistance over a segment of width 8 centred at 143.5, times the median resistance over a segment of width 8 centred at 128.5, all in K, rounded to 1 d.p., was 13.8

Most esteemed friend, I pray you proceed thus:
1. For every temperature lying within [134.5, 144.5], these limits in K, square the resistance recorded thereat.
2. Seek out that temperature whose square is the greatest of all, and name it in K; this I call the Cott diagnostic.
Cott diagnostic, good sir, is 140.0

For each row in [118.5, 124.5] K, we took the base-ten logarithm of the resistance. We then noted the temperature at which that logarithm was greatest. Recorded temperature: 123.0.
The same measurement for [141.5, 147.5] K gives 142.0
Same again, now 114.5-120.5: 120.0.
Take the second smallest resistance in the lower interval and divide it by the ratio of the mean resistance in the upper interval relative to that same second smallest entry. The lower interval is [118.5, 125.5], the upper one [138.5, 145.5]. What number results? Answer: 3.0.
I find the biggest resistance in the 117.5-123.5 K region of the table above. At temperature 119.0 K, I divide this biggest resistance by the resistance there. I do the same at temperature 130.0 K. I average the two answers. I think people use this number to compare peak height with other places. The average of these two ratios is 1.041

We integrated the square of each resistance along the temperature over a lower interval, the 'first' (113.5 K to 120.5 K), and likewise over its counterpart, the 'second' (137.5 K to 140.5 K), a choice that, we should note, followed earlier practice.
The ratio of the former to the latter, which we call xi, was 1.5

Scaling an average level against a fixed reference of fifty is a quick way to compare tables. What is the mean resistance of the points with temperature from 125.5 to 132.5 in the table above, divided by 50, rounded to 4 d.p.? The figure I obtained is 0.0730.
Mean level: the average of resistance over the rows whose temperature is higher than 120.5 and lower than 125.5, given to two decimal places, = 3.51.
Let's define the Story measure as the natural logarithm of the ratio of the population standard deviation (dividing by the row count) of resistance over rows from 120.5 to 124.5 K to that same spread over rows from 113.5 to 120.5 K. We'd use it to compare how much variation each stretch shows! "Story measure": -1.0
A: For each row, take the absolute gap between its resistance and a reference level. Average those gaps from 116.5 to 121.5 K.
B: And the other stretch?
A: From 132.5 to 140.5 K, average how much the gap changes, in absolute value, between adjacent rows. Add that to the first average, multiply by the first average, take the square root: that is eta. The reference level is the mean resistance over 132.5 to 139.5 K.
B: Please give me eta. 0.6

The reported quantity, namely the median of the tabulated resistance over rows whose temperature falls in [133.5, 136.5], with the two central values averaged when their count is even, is 3.84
